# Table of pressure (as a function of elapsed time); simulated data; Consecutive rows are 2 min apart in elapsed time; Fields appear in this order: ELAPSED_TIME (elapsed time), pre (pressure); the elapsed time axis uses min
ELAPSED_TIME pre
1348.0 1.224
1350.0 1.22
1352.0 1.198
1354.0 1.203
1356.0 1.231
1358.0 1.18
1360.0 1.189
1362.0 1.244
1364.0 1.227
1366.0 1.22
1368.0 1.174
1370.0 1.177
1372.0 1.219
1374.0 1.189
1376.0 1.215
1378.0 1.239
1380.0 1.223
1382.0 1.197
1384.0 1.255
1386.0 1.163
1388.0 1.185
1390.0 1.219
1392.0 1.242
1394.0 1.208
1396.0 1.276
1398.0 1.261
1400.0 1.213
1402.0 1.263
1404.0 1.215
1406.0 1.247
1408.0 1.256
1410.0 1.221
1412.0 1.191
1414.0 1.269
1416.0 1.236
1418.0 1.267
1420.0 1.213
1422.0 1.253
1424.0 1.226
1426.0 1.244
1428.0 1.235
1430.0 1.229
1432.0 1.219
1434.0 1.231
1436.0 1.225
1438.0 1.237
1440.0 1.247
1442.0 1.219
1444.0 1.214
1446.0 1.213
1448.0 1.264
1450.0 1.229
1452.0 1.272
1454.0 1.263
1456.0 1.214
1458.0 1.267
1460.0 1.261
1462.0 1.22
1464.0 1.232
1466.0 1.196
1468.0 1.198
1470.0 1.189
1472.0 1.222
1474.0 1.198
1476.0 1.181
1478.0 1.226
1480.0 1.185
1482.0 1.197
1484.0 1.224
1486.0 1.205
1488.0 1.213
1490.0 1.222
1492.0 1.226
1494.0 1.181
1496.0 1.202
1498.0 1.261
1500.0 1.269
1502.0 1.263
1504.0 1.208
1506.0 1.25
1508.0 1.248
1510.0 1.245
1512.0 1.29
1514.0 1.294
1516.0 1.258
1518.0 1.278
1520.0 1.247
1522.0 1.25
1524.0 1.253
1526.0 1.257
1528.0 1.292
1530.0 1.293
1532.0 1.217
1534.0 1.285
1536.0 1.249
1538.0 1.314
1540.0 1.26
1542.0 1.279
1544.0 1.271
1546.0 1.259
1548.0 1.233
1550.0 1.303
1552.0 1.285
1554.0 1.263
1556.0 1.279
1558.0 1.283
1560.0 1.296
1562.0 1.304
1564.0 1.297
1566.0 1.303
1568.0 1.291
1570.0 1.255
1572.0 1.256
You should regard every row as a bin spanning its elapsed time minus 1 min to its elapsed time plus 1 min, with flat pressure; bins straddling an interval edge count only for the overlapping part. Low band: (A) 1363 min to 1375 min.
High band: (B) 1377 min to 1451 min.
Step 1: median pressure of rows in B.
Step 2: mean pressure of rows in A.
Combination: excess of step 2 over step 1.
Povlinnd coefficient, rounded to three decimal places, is -0.028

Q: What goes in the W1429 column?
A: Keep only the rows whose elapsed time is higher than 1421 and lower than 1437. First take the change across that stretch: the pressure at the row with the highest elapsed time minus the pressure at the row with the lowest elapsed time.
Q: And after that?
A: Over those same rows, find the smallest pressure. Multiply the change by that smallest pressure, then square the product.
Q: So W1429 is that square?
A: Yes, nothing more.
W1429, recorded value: 0.0012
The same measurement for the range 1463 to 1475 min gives 0.0016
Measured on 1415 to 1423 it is 0.0004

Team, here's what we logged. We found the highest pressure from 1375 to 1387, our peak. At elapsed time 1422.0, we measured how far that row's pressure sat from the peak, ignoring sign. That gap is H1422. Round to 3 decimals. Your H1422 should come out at 0.002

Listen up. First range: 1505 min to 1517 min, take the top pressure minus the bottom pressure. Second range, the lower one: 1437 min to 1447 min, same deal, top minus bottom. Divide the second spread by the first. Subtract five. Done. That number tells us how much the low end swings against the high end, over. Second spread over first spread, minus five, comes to -4.31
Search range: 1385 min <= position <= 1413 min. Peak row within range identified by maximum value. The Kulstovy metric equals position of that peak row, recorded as 1396.0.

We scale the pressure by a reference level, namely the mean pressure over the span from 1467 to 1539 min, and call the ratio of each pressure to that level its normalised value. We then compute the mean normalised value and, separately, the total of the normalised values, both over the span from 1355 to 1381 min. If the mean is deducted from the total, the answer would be 12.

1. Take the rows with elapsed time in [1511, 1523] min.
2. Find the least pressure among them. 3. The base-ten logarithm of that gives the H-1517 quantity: 0.096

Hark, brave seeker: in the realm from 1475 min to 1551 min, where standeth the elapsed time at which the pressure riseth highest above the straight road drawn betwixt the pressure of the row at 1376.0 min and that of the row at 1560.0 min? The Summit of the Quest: 1538.0 min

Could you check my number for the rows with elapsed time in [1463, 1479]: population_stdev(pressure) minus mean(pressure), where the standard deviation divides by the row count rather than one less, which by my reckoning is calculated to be -1.19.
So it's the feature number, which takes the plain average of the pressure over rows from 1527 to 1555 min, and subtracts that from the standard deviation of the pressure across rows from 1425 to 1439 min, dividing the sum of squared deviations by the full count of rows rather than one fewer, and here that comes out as -1.26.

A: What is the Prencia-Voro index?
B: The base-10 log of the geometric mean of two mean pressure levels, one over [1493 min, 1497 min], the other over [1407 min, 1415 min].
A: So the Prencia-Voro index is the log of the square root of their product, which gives 0.084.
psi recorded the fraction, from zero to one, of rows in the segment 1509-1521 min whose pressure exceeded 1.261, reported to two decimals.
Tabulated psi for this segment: 0.50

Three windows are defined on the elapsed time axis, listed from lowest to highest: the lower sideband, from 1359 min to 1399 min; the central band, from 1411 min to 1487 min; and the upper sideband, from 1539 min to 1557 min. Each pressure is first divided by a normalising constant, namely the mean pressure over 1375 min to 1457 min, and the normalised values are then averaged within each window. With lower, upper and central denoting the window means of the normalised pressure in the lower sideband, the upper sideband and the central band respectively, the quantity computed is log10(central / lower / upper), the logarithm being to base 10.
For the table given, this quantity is -0.010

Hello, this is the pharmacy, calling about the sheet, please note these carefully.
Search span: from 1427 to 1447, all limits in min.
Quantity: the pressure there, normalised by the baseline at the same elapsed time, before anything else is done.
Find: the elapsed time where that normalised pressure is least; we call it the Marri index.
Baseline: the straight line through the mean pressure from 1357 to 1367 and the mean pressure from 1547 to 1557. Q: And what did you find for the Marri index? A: 1446.0 min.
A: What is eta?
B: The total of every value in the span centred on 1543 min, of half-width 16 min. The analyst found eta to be 20.4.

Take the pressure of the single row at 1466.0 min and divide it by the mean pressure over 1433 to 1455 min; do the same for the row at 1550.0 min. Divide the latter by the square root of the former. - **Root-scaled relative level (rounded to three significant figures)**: 1.07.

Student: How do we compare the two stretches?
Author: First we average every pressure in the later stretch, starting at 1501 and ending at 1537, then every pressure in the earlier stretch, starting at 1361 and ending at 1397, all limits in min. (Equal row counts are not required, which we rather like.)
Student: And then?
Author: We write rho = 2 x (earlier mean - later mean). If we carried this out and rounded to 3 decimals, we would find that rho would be -0.089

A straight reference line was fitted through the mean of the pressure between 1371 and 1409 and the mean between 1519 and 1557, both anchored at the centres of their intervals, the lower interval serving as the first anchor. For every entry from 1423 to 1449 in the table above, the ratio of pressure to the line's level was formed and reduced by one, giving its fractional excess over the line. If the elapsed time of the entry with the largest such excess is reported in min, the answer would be 1448.0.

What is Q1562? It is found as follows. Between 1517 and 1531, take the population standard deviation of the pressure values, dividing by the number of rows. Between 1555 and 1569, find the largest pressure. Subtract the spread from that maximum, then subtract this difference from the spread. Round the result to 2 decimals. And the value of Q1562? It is -1.27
